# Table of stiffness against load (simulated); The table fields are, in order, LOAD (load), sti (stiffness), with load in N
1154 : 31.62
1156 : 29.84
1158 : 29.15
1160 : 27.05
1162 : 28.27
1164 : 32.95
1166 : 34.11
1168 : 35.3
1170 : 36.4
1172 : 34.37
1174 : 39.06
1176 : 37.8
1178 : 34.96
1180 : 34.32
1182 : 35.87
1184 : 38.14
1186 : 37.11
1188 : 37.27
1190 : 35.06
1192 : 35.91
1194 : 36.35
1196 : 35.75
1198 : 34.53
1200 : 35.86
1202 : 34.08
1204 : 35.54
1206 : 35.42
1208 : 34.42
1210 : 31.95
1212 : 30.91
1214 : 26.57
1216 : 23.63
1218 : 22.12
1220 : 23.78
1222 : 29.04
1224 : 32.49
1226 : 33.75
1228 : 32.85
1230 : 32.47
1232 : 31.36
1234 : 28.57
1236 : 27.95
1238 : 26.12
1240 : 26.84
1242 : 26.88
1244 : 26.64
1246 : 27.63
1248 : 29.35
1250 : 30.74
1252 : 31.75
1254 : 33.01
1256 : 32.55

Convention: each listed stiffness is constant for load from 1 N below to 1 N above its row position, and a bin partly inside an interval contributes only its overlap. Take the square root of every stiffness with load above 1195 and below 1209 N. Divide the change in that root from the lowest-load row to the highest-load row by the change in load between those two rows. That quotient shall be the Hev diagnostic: -0.009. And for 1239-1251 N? 0.036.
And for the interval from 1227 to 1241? -0.046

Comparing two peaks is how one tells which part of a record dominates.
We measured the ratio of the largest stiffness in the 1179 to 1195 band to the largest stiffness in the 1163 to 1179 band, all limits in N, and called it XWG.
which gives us 0.98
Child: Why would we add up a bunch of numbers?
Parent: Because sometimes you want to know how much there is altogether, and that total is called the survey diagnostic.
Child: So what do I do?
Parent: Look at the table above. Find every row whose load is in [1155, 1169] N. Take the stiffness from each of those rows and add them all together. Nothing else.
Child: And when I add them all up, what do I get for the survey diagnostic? 217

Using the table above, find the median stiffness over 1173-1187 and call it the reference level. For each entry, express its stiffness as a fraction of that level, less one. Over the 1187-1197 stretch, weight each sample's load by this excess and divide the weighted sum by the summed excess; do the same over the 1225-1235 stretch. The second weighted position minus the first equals 38.2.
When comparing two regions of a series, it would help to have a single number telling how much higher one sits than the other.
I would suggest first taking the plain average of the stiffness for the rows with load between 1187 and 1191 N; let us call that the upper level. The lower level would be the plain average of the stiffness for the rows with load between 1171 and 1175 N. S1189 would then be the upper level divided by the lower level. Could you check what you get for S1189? 0.99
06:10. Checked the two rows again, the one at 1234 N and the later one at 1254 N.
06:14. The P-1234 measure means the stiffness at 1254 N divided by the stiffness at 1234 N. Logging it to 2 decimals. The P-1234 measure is 1.16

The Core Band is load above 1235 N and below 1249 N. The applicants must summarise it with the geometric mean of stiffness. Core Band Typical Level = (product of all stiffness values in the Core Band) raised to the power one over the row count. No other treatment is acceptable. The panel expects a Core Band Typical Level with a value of 27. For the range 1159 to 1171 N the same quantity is 32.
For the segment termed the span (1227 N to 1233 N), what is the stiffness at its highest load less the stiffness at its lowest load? -1.5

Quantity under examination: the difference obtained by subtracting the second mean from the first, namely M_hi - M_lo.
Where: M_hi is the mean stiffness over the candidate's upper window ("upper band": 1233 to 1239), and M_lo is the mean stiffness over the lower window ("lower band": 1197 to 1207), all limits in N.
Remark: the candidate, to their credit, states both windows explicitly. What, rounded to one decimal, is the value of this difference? -7.5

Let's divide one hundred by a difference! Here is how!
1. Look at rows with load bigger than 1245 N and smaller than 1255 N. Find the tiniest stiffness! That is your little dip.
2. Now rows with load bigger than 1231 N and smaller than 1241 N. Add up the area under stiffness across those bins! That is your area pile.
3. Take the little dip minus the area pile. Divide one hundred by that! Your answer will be -0.39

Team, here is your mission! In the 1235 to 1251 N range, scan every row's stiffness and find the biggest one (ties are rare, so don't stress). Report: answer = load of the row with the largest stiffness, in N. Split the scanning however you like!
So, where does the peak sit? 1250 N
